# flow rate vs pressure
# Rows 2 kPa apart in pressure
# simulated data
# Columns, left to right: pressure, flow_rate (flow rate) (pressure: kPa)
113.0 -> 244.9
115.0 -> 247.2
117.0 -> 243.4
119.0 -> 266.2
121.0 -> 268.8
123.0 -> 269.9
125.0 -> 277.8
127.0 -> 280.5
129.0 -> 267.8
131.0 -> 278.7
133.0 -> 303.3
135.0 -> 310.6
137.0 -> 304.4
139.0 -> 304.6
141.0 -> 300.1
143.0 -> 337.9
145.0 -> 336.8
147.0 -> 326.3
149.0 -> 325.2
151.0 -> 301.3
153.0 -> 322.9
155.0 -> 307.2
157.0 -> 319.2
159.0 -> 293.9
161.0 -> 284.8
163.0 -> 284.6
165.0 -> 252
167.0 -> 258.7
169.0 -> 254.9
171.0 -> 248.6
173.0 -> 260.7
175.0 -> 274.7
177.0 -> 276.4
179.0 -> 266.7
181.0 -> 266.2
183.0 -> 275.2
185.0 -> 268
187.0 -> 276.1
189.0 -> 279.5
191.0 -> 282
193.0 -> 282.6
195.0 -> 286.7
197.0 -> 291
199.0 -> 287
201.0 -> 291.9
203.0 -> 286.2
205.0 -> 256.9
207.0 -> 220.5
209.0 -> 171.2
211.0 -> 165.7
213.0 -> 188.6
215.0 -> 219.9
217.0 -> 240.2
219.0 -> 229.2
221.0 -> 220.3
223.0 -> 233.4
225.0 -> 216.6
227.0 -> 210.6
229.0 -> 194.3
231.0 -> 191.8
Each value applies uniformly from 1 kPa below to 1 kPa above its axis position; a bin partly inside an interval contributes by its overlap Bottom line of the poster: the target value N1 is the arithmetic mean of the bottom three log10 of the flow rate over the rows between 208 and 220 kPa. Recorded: 2.24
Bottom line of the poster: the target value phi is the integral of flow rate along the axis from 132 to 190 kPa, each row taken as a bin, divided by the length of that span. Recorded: 290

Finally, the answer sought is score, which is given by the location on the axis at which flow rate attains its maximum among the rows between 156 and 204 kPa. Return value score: 157.0 kPa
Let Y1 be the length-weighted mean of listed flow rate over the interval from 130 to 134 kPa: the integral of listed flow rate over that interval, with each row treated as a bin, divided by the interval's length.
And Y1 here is 291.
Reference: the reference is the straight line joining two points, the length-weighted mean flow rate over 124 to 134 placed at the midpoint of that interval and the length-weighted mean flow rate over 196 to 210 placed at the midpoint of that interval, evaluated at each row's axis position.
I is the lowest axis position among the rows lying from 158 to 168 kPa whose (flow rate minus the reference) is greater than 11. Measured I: 159.0 kPa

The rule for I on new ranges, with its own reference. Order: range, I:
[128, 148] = 133.0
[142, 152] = 143.0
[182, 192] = 187.0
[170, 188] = 187.0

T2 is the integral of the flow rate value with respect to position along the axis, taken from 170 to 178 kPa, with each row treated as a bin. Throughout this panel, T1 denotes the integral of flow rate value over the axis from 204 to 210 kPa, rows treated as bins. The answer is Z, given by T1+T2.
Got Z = 3418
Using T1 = 1297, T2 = 2121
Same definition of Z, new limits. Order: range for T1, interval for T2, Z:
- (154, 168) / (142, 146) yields 5350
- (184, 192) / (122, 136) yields 6188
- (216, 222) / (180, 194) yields 5239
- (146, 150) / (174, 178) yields 2405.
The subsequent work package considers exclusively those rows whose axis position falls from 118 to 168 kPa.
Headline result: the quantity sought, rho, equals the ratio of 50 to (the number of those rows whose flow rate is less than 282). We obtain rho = 6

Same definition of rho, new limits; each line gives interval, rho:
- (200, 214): 10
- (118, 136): 7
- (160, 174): 10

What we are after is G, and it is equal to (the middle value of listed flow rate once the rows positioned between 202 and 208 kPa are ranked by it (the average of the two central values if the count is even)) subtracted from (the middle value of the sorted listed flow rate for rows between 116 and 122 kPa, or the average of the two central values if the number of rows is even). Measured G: 9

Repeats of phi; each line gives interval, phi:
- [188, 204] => 286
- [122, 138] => 287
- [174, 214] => 260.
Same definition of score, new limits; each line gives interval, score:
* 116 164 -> 143.0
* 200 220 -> 201.0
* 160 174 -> 161.0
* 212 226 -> 217.0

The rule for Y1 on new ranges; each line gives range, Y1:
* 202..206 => 272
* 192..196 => 285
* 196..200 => 289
